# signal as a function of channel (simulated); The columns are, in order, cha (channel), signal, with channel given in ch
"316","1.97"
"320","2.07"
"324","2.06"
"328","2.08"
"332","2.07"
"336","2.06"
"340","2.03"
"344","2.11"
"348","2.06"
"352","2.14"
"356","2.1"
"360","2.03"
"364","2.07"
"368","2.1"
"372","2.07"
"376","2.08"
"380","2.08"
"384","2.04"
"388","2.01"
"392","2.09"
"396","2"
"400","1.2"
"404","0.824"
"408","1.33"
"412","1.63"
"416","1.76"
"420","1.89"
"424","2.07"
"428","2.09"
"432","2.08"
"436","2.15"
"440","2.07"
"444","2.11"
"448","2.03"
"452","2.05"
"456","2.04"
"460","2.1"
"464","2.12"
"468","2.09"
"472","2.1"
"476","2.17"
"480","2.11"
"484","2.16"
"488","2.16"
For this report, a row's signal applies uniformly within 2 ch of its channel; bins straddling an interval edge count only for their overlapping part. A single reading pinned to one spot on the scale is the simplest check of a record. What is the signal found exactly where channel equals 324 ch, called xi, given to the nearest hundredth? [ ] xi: 2.06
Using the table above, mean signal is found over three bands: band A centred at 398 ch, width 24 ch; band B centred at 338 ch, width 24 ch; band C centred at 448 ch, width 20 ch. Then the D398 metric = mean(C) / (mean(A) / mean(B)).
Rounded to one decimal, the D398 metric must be 2.7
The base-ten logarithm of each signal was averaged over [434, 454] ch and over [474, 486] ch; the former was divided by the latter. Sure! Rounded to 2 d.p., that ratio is 0.96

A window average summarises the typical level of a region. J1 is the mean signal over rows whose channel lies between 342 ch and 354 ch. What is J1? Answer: 2.10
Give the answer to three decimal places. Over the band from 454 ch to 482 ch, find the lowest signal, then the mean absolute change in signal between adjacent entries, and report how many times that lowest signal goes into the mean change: 0.020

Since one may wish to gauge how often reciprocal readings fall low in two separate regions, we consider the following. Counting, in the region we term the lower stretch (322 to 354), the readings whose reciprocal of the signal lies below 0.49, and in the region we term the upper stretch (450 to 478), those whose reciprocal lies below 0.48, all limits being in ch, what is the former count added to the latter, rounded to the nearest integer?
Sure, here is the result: 12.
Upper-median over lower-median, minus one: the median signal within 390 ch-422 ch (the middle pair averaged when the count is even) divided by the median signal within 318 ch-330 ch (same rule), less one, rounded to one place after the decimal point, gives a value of -0.2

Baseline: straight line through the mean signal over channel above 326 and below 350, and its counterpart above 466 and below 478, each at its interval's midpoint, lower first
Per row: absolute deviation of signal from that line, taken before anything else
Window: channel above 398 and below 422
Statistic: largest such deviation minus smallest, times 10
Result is 11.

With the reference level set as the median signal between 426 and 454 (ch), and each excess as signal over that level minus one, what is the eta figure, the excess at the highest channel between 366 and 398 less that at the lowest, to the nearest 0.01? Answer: -0.05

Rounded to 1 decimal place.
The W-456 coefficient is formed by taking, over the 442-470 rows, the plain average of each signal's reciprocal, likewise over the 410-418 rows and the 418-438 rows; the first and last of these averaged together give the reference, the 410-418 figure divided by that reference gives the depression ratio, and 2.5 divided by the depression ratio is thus 2.0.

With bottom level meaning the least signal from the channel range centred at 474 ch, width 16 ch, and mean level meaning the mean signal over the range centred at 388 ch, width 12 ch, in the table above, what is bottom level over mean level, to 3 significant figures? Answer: 1.02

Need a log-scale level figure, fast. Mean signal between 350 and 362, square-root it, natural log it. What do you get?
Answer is 0.37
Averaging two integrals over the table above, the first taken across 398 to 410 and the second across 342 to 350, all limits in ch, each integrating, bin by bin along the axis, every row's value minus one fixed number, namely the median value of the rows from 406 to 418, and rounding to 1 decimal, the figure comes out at -1.3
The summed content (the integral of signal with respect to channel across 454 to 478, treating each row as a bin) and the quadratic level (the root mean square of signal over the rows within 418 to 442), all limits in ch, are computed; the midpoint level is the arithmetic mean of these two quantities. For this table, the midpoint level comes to 26.3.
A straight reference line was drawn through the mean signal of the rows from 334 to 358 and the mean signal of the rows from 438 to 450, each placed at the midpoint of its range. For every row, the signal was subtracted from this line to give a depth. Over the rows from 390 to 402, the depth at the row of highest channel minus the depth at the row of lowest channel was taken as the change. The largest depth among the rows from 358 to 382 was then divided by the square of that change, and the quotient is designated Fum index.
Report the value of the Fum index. 0.1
